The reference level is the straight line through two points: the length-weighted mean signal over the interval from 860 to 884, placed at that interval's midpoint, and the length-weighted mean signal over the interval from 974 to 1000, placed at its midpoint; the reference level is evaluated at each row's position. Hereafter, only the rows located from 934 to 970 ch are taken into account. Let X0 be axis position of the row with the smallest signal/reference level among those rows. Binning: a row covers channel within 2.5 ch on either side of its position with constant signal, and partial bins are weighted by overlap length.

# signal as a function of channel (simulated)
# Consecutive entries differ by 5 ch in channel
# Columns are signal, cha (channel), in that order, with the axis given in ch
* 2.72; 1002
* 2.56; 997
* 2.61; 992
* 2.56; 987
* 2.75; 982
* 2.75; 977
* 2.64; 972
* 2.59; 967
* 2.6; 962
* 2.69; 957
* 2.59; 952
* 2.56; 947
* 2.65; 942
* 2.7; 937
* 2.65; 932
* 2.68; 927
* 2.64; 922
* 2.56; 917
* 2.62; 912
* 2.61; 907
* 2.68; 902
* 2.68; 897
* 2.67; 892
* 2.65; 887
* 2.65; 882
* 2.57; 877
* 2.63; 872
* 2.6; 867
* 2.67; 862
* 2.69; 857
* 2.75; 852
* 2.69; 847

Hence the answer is 947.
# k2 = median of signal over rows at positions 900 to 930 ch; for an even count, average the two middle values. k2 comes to 2.630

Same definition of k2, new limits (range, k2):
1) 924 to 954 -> 2.650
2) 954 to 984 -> 2.665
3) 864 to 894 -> 2.640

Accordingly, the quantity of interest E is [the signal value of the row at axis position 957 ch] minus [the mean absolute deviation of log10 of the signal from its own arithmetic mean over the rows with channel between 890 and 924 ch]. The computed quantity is 2.68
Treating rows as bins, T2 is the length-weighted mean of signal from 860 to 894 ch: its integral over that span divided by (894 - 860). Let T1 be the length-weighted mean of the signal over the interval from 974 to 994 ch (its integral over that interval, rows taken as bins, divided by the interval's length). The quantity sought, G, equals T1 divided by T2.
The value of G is 1.01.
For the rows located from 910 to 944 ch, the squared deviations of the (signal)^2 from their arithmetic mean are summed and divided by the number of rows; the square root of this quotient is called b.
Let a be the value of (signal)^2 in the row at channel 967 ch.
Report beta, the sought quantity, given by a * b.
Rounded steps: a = 6.7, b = 0.219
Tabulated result 1.47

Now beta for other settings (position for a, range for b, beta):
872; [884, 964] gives 1.58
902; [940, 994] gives 2.49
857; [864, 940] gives 1.52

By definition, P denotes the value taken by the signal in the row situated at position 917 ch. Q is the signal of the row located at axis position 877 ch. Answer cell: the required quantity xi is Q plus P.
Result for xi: 5.13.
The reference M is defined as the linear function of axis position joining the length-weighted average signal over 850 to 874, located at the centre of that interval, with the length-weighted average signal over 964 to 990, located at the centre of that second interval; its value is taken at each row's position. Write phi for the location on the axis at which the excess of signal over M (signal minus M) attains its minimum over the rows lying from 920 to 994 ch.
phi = 947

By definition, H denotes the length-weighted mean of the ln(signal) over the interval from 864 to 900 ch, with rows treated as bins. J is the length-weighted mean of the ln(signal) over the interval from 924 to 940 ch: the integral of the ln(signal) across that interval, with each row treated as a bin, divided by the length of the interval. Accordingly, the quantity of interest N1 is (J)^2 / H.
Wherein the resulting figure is 0.998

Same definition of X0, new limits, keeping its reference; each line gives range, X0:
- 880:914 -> 907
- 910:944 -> 917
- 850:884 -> 877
